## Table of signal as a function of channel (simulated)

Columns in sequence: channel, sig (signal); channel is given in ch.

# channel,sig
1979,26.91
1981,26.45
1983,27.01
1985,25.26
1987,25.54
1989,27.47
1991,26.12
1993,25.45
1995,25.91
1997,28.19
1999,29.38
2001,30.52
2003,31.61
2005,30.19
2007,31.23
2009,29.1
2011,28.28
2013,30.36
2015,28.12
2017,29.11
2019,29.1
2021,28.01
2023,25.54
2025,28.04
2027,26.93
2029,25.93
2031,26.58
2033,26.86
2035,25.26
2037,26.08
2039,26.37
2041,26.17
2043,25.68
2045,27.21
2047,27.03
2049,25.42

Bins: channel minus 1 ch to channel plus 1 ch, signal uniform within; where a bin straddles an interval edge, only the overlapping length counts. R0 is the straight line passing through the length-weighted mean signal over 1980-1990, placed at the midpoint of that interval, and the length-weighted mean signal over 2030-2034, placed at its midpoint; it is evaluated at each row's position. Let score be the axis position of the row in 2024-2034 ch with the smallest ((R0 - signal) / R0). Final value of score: 2025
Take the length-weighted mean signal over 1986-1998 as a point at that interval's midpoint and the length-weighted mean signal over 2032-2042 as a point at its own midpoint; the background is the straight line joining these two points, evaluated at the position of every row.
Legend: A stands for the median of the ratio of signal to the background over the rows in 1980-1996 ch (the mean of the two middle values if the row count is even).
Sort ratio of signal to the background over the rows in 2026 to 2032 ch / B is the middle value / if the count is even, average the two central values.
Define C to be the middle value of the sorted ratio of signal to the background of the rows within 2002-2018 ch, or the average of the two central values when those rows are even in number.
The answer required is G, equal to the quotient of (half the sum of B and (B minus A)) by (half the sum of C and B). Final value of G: 0.49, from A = 0.98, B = 1.01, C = 1.13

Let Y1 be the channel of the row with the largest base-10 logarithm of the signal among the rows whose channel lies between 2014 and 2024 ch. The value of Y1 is 2017 ch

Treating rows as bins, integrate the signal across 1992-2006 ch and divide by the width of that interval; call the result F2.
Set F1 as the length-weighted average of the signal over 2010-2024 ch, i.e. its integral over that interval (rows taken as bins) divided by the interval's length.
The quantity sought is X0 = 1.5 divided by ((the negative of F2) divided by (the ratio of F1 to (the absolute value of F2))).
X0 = -0.051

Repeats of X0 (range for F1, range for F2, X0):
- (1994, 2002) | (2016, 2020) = -0.050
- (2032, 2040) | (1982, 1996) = -0.058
